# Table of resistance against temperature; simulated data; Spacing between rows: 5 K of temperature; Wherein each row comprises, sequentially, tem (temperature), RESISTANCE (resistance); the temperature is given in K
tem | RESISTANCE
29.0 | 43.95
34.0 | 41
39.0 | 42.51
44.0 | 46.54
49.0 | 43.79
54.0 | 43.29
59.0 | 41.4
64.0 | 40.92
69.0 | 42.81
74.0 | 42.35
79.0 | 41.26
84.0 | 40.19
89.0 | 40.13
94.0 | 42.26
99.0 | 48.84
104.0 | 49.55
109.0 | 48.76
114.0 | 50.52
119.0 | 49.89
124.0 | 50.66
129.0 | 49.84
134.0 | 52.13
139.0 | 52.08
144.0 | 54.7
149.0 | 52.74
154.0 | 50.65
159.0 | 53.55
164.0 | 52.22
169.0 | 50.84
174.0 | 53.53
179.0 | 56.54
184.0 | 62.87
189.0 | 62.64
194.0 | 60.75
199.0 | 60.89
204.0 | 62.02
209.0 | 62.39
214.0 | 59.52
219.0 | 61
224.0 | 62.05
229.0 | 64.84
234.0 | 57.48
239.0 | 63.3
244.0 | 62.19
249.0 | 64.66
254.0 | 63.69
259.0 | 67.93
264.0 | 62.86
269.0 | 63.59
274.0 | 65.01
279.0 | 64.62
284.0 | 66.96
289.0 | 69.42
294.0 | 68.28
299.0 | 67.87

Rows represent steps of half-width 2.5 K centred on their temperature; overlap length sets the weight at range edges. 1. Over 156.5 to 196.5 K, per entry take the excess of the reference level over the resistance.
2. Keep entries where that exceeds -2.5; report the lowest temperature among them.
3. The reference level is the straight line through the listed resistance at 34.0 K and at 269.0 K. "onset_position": 159.0 K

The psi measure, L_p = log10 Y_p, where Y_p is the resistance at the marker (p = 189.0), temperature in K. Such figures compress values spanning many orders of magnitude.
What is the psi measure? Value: 1.80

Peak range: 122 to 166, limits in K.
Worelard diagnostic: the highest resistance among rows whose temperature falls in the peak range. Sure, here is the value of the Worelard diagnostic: 54.7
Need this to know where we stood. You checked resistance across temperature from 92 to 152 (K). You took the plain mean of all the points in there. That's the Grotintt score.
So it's 50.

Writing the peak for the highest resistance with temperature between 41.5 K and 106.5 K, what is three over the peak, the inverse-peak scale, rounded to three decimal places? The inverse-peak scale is 0.061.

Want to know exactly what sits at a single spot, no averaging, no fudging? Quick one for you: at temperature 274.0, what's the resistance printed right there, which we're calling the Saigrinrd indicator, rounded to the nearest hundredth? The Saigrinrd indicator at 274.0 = 65.01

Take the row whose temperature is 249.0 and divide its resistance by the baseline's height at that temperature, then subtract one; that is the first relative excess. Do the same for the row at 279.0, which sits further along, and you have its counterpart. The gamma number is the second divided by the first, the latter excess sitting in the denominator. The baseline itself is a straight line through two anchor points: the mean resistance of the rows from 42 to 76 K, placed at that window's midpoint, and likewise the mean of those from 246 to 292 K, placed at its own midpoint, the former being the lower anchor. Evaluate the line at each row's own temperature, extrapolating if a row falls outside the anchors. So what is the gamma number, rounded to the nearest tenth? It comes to -1.3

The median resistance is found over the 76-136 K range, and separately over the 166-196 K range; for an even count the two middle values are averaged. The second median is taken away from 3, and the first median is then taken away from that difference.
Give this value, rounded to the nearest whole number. -105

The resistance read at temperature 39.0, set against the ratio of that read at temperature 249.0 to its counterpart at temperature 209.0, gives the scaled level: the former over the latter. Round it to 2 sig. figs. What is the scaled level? 41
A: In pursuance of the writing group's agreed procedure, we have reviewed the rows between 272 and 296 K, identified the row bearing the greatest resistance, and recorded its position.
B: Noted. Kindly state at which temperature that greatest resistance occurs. 289.0 K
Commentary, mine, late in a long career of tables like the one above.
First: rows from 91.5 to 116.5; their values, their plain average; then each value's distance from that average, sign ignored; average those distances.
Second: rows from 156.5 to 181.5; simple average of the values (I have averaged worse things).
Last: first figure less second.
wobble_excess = -51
